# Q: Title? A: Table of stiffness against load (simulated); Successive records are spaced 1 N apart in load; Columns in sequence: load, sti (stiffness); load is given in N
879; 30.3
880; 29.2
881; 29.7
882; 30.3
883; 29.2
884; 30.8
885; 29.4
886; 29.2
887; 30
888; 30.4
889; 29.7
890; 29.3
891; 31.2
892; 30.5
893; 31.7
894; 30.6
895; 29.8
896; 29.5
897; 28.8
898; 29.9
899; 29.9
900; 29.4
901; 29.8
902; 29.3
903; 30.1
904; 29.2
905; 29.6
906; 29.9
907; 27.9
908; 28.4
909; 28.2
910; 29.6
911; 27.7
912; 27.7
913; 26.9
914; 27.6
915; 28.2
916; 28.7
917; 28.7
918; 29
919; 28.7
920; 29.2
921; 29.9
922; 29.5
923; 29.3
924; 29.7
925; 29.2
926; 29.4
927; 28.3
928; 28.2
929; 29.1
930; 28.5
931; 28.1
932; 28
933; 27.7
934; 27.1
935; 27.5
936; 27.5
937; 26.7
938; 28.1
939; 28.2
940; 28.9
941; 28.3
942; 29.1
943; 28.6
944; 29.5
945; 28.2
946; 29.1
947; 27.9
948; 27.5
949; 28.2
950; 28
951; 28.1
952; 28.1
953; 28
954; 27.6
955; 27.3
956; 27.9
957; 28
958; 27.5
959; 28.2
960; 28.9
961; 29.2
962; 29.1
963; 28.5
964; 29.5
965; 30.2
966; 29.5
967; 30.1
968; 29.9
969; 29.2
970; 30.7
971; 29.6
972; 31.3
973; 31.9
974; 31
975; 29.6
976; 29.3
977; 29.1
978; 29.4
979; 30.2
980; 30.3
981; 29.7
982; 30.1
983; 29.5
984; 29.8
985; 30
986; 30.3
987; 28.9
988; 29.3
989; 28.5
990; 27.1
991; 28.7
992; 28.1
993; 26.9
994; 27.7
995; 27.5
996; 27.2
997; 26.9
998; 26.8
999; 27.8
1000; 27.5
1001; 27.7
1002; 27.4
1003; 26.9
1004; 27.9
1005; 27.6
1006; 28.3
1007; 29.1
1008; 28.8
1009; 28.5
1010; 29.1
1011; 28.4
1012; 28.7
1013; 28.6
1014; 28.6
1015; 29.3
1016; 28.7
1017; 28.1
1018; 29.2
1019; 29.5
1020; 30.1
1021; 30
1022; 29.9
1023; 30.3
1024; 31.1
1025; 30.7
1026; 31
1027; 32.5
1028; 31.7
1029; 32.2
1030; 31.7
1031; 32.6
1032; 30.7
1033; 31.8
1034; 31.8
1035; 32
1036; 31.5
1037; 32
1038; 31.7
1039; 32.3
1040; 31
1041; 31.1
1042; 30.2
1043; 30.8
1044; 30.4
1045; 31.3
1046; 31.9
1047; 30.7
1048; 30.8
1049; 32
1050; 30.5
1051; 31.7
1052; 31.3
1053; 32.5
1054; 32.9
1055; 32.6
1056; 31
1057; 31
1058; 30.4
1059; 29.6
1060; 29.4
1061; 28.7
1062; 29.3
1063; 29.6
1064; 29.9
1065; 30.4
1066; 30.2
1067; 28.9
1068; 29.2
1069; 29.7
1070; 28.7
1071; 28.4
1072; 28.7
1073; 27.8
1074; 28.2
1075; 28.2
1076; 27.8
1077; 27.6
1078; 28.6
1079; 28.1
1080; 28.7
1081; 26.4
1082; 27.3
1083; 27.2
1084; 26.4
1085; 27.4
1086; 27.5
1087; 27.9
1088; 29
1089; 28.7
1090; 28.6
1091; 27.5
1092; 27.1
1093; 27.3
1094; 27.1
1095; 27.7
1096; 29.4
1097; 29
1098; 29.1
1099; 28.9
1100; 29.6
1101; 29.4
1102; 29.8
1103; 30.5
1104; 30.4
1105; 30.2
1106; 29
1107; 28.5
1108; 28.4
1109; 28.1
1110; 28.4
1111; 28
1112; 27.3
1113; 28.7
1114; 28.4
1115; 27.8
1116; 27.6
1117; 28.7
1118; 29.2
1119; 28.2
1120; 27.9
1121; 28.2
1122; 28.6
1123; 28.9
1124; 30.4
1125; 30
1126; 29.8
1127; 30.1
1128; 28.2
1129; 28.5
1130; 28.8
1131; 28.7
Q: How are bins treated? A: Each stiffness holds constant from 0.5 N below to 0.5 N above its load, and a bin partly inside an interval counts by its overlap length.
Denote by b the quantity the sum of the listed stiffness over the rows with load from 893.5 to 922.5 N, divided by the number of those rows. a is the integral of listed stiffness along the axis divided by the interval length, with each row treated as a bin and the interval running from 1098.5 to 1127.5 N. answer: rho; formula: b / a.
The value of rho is 1.00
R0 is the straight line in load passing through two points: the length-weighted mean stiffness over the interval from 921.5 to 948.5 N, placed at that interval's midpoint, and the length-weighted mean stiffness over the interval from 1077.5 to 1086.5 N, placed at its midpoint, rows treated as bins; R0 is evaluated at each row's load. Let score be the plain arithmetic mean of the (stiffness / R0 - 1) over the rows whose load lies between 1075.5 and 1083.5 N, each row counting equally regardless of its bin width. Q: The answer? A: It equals 0.01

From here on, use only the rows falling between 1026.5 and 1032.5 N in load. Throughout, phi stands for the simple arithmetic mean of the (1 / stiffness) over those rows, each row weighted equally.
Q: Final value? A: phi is 0.0314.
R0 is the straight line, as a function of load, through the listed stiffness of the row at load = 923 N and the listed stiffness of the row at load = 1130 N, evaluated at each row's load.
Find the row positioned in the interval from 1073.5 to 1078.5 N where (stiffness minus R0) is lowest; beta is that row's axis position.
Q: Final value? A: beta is 1077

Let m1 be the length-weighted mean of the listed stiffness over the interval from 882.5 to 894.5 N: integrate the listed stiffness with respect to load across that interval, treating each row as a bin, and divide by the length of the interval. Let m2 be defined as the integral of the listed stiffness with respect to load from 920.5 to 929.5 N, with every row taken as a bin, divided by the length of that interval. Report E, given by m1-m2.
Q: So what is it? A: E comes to 1.0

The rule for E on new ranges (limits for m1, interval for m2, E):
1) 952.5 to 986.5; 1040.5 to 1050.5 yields -1.5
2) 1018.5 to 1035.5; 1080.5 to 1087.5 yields 4.0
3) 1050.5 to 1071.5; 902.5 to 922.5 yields 1.5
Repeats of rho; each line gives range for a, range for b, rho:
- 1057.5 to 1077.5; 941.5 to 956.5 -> 0.97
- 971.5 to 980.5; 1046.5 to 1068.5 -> 1.01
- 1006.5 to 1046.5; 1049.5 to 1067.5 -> 1.00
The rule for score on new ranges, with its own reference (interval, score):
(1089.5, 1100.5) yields 0.03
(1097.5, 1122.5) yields 0.05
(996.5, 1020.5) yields 0.01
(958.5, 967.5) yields 0.04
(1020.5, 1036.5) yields 0.13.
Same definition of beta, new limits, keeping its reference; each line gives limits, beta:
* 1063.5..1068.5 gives 1067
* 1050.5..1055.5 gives 1052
